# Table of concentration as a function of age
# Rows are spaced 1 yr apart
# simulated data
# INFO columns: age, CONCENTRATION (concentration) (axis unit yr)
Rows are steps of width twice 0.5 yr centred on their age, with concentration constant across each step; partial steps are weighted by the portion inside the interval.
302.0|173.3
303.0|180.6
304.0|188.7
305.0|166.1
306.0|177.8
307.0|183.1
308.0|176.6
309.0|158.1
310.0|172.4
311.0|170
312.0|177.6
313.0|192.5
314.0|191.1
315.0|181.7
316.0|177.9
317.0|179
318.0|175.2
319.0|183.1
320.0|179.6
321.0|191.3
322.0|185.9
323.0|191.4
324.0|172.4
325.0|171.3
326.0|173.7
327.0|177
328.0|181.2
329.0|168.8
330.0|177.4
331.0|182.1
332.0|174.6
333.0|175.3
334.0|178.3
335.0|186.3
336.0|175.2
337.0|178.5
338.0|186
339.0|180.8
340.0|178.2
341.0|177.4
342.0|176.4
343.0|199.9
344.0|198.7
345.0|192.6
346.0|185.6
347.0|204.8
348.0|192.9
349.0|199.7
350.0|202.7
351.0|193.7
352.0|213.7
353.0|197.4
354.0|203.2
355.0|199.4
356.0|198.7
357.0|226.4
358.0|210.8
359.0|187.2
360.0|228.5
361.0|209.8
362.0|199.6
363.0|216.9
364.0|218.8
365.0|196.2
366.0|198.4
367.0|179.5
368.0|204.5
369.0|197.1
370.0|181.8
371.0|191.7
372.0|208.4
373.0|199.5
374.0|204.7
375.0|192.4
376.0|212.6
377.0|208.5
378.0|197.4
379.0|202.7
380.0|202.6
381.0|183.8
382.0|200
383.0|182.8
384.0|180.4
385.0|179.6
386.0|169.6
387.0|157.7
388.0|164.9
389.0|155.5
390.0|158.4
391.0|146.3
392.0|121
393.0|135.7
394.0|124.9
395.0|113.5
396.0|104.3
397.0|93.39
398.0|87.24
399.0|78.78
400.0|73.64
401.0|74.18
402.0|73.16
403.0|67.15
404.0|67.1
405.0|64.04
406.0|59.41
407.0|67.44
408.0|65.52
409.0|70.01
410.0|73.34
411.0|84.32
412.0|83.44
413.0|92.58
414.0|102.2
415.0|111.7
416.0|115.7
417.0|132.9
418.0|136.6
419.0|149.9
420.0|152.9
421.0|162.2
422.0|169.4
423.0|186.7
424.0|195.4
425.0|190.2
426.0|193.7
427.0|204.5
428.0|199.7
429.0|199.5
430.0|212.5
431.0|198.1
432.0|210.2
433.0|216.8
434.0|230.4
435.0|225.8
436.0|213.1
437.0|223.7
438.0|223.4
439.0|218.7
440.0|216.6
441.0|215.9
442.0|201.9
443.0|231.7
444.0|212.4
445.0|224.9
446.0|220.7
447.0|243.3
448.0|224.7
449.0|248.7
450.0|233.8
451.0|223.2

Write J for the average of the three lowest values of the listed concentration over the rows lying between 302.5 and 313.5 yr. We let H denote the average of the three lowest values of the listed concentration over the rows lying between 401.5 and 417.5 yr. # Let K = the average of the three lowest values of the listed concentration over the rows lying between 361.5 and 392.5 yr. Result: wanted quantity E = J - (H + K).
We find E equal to -39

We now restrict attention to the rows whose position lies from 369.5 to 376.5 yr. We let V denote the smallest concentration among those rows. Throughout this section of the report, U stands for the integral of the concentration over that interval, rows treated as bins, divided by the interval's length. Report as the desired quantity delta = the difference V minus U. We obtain -17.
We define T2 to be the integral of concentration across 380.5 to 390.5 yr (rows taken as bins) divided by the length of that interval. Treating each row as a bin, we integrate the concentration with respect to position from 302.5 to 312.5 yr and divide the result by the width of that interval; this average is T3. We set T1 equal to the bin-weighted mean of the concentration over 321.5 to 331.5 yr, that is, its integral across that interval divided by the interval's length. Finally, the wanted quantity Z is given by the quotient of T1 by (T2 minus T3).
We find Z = -97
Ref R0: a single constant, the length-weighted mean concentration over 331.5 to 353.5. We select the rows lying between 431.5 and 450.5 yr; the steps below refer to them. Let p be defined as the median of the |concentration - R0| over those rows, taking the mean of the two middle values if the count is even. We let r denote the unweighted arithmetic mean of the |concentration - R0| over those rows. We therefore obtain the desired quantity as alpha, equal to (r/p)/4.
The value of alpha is 0.247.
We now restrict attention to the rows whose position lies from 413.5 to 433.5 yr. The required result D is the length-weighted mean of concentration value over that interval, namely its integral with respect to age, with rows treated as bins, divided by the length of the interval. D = 172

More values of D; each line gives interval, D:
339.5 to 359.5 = 197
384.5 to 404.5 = 117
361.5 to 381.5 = 200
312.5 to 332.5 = 180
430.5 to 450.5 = 222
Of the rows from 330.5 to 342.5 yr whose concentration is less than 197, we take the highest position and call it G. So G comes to 342.0 yr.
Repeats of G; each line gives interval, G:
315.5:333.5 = 333.0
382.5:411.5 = 411.0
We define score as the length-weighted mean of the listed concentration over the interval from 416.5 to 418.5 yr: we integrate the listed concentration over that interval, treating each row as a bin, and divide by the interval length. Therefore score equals 135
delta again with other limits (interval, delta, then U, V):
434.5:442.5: -15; 217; 201.9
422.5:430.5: -11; 198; 186.7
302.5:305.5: -12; 178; 166.1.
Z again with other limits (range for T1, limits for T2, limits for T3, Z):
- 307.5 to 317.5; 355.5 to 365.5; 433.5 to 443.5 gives -16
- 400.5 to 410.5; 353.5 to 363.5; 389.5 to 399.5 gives 1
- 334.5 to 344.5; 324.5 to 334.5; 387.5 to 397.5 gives 4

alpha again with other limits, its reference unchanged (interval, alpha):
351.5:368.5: 0.306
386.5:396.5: 0.265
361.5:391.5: 0.315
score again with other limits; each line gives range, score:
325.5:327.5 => 175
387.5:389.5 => 160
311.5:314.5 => 187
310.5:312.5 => 174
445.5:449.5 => 234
